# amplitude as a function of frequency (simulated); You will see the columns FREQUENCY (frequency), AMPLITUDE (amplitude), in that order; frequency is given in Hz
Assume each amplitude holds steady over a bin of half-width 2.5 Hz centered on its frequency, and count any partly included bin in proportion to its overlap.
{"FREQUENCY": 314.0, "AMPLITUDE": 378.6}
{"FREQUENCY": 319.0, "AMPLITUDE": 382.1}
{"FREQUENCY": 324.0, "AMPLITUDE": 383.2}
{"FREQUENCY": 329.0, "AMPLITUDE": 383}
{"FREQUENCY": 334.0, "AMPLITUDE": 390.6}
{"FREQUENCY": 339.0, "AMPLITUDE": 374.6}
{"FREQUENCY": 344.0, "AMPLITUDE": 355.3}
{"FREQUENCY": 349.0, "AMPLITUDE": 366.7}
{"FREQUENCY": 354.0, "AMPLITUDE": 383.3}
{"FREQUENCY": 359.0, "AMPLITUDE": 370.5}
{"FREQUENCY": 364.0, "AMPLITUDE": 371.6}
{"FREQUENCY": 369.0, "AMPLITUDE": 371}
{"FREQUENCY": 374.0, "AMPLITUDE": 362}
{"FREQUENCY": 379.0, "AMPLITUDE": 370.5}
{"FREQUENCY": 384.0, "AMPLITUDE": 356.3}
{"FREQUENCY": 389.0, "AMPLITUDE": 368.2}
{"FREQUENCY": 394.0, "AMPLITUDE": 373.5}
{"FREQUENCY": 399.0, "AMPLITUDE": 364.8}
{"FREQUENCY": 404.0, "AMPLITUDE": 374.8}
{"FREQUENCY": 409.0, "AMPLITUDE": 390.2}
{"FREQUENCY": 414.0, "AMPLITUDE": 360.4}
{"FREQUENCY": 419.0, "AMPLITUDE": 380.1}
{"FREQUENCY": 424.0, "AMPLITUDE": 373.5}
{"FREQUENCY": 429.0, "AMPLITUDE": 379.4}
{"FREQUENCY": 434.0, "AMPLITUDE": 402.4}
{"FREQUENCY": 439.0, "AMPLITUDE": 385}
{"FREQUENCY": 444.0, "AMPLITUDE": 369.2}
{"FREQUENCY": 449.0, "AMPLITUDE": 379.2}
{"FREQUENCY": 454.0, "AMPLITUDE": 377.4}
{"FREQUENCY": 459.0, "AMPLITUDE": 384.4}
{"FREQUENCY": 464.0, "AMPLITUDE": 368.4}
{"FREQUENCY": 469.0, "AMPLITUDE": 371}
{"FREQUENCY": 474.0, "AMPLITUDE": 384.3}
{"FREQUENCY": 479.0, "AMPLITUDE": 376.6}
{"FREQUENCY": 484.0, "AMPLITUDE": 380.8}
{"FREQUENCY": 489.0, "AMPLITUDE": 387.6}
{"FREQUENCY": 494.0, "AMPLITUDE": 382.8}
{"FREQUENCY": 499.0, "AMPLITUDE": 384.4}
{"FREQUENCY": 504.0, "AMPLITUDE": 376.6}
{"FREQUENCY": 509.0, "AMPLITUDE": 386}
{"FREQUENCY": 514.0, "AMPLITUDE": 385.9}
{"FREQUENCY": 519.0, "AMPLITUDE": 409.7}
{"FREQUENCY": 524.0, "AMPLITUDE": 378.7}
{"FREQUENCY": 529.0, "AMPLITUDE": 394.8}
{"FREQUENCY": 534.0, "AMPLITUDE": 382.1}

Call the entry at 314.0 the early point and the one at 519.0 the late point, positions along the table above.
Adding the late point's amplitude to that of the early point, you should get 788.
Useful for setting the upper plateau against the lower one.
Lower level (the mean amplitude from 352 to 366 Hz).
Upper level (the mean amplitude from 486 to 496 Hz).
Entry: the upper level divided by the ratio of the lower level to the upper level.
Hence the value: 396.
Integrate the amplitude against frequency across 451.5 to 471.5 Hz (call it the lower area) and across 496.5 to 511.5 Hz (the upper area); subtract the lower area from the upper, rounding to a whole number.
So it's -1771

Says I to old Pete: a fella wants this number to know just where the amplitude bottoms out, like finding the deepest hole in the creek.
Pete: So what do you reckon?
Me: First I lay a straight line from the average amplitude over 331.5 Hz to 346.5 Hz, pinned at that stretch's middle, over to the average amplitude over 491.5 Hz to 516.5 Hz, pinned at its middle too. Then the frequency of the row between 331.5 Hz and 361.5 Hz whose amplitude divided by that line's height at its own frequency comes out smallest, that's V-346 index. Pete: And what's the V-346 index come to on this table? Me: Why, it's 344.0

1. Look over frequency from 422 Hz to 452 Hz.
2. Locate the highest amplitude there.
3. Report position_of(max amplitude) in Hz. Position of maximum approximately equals 434.0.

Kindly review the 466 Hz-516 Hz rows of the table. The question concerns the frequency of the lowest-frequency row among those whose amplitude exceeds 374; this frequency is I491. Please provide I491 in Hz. 474.0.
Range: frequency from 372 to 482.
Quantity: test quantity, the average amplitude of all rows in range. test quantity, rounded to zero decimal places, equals 375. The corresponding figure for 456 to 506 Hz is 380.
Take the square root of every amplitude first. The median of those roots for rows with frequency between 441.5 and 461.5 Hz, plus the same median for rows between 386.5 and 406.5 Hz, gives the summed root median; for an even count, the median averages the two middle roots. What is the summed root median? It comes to 38.7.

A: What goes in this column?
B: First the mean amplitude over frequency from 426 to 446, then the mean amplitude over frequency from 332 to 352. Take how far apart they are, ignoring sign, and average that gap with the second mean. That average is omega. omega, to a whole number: 192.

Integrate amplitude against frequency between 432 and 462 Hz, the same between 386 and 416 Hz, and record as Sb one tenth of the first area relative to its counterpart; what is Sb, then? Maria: 0.103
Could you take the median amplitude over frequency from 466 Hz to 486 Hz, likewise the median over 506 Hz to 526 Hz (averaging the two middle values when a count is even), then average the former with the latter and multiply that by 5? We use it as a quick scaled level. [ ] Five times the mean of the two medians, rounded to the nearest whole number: 1912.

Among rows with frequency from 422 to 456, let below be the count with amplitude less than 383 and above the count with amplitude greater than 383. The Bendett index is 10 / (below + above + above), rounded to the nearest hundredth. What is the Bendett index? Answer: 1.11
